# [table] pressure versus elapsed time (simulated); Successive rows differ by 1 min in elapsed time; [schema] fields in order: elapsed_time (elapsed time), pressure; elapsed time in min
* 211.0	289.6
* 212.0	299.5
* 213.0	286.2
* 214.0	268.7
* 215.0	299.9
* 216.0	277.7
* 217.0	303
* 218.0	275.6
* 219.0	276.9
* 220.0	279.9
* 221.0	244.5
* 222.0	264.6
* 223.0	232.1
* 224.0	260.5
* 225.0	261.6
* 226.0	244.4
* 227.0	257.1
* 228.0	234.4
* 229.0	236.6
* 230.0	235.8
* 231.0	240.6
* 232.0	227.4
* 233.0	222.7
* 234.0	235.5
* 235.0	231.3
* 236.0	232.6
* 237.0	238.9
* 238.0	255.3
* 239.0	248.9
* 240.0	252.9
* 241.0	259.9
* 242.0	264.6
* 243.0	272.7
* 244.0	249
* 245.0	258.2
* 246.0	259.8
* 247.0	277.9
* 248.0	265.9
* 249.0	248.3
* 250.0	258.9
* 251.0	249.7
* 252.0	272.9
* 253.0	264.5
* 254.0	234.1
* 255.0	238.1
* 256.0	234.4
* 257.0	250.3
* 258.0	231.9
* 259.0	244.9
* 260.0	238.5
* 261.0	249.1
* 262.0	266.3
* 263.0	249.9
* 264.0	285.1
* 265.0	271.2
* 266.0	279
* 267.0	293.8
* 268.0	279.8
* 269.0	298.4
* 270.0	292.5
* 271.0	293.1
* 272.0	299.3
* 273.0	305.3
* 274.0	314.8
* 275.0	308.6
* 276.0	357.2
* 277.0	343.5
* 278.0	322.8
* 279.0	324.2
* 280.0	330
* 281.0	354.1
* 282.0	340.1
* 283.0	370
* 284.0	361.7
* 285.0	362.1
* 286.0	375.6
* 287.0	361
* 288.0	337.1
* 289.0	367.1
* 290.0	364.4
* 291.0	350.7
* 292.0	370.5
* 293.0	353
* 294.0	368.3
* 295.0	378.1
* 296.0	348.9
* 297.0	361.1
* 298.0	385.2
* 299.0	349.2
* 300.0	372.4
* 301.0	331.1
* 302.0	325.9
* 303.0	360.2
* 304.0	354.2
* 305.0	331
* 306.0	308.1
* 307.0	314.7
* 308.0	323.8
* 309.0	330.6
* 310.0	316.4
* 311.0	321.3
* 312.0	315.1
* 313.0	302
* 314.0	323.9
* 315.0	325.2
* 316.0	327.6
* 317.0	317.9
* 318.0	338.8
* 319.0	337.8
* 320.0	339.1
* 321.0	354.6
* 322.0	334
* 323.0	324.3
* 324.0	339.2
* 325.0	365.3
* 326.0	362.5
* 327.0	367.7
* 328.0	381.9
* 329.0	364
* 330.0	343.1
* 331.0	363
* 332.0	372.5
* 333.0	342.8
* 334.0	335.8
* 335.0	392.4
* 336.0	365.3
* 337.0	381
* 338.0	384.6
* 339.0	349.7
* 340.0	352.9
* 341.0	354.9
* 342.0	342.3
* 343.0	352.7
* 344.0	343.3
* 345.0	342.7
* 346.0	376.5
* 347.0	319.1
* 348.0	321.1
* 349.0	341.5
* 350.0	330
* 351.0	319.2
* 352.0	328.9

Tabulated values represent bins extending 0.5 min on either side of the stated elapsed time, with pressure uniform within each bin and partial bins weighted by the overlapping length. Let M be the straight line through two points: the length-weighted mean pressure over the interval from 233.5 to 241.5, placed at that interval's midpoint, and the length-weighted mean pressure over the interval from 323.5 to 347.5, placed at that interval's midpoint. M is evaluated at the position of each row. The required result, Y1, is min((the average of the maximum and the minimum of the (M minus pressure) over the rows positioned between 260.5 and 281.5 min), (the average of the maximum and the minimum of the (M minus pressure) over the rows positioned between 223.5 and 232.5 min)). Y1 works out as -22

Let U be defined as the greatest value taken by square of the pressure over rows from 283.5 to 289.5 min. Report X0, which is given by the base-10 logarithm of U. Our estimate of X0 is 5.15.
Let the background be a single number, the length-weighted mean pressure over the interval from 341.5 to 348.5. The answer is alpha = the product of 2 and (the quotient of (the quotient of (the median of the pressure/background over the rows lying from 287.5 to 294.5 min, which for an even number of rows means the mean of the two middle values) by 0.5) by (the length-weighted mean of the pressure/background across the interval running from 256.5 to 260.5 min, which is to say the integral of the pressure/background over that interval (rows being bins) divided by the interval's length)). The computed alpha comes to 6.0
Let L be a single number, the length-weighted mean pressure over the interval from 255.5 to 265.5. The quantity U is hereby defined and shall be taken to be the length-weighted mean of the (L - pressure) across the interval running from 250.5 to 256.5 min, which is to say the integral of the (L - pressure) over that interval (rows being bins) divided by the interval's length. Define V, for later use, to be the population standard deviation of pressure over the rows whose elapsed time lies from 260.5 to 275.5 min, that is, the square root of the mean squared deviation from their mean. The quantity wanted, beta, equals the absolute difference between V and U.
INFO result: 16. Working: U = 3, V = 19.2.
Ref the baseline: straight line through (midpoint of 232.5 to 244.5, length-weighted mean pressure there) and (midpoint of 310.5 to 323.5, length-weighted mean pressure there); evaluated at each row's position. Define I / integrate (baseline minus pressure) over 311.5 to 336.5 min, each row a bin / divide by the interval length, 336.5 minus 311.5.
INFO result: -10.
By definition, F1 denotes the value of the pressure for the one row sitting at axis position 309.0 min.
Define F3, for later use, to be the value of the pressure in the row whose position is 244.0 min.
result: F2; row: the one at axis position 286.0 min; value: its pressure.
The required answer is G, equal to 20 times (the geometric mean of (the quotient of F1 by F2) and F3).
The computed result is 296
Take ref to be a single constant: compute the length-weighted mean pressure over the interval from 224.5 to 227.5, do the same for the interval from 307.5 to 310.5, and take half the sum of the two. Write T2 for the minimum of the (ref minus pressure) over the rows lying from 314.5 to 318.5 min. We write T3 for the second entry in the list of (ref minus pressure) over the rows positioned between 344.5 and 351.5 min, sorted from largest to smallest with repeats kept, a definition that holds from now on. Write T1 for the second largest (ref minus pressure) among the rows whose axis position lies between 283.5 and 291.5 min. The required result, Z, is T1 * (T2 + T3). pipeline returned 4939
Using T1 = -62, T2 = -49.8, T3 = -30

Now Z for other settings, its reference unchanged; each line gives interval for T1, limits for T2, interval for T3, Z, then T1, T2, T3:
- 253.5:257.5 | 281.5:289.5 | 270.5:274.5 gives -5291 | 55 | -86.6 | -10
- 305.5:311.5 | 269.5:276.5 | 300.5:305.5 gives 2835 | -26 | -68.2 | -42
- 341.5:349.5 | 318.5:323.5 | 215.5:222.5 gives 1324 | -32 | -65.6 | 24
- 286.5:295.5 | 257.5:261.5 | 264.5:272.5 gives -3078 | -62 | 39.9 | 10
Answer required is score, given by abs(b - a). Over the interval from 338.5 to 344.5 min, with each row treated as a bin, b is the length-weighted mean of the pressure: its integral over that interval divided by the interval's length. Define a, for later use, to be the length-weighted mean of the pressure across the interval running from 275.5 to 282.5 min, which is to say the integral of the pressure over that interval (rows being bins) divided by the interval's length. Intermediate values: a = 339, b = 349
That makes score 10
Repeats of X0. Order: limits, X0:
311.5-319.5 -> 5.06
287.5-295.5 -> 5.16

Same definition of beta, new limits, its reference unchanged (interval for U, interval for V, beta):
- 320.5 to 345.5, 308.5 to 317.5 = 112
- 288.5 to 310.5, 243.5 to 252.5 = 106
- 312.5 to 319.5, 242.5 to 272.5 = 93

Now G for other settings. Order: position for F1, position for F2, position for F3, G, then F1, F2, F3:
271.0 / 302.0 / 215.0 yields 328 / 293.1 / 325.9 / 299.9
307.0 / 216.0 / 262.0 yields 347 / 314.7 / 277.7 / 266.3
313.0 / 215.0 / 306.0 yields 352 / 302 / 299.9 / 308.1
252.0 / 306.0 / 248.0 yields 307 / 272.9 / 308.1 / 265.9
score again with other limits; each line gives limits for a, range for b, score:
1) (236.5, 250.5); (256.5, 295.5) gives 59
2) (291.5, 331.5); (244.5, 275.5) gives 75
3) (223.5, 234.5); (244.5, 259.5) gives 11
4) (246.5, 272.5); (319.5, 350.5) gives 89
